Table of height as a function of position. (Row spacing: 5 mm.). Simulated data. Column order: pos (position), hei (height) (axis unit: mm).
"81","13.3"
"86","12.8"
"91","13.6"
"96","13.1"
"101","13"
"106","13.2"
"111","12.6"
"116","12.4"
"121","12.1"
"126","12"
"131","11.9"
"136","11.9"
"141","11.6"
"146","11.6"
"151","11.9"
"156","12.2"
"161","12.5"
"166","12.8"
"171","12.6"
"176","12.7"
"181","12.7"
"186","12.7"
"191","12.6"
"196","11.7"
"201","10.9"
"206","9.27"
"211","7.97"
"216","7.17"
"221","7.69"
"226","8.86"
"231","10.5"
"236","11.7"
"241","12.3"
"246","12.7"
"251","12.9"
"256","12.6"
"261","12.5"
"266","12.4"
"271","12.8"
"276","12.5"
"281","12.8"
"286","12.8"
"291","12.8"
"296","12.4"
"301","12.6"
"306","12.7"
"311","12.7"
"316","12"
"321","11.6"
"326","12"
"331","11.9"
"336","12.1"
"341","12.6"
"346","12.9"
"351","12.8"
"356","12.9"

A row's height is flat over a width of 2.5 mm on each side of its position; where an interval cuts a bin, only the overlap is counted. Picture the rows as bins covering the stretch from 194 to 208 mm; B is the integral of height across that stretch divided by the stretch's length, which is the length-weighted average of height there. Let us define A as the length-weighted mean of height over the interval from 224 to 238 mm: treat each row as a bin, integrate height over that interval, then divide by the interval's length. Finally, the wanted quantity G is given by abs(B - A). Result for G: 0.3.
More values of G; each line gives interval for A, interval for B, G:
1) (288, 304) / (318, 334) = 0.8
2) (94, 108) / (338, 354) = 0.3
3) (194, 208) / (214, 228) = 2.7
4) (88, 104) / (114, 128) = 1.1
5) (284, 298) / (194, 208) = 2.0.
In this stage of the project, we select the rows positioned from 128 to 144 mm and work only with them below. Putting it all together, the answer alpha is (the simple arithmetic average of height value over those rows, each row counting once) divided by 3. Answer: 3.93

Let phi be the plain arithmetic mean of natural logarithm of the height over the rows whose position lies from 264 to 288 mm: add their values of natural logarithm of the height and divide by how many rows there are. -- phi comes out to 2.54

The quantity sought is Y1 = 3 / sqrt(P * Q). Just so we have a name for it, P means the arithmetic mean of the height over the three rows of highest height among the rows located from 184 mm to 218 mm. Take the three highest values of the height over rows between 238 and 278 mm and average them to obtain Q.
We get 0.239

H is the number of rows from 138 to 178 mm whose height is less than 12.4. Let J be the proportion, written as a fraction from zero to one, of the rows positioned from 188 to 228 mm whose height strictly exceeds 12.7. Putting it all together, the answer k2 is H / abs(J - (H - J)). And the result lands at 1.00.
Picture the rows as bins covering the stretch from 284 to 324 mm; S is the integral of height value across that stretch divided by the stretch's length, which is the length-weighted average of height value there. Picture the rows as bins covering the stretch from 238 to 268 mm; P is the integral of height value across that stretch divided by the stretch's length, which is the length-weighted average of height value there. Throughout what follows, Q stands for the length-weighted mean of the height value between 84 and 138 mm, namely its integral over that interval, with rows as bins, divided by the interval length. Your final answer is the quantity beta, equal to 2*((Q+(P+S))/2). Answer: 37.6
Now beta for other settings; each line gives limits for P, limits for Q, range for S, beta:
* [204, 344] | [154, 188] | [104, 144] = 36.4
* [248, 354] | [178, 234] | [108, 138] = 34.9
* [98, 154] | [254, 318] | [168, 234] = 35.4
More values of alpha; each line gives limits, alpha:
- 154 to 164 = 4.12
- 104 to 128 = 4.15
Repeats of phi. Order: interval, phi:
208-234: 2.12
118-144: 2.48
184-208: 2.43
